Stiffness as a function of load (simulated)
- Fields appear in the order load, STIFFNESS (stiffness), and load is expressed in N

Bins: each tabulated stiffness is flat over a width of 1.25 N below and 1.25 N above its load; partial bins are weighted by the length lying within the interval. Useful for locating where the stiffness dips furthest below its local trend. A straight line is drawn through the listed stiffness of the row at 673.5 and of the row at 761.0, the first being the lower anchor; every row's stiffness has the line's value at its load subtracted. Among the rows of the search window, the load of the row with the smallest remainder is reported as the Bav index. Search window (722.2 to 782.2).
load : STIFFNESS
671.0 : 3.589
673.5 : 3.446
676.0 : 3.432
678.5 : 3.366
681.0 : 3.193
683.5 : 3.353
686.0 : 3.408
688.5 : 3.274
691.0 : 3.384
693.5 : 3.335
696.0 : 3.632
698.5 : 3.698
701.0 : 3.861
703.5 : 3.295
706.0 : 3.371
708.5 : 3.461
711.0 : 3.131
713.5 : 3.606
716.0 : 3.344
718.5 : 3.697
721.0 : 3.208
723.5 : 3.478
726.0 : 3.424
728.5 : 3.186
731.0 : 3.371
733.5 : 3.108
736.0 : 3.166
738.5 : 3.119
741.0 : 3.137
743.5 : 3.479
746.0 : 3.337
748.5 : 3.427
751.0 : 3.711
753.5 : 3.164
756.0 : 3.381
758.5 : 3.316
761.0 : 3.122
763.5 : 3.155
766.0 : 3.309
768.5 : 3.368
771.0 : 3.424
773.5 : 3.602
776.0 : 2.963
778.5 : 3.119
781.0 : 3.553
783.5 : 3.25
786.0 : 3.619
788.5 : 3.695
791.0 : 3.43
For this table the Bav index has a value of 733.5 N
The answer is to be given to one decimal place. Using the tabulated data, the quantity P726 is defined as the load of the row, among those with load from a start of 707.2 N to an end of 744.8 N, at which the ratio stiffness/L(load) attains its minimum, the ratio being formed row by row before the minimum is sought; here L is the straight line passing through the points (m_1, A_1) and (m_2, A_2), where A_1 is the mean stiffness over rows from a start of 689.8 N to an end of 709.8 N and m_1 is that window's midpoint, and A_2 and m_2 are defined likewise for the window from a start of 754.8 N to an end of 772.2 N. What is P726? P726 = 711.0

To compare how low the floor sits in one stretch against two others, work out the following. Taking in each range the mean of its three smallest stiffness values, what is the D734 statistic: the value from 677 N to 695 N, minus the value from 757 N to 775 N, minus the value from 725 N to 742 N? -3.05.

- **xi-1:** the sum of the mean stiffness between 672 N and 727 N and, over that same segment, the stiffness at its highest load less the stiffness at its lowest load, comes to 3.4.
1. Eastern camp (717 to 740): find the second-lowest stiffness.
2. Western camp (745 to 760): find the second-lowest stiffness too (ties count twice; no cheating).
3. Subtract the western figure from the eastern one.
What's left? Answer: -0.20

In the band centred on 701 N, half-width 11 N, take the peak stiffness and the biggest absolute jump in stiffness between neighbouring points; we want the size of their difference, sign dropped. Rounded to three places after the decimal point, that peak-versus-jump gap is 3.295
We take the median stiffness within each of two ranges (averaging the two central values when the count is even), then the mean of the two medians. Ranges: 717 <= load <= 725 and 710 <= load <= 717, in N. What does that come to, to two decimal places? 3.41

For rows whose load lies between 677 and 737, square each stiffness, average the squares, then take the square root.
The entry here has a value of 3.39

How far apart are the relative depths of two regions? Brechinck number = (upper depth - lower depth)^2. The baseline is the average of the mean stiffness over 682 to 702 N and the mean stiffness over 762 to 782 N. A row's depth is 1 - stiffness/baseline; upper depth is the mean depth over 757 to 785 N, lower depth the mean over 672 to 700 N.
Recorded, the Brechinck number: 0.0013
